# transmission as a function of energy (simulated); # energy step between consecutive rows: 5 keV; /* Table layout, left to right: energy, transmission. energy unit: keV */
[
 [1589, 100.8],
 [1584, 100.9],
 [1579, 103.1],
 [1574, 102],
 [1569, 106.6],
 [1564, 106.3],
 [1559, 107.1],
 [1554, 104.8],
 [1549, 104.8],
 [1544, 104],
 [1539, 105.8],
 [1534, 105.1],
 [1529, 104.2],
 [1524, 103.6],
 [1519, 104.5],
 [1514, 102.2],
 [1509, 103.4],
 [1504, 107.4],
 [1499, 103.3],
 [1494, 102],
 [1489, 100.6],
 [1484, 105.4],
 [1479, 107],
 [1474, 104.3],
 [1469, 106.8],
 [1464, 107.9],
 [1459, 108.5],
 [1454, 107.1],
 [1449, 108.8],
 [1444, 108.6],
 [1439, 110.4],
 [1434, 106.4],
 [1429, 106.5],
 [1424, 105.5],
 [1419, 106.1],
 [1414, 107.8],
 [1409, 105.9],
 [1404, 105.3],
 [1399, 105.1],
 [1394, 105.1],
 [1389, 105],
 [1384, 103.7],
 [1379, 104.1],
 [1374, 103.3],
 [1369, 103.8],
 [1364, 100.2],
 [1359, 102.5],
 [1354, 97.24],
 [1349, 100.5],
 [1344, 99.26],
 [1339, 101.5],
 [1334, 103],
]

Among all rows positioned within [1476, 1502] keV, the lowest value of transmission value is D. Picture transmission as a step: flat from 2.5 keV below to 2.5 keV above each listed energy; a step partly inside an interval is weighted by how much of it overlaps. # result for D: 100.6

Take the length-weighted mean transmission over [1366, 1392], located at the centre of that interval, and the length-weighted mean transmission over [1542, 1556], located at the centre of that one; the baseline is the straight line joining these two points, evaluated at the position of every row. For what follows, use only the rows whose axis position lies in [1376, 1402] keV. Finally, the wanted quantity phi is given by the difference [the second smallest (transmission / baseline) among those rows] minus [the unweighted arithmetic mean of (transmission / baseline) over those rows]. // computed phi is -0.0045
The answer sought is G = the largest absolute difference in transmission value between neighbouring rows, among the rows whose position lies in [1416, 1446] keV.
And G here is 4.0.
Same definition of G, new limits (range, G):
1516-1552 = 1.8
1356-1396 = 3.6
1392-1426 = 1.9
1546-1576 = 4.6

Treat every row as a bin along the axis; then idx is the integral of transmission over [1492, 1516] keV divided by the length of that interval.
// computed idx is 104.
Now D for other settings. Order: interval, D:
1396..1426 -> 105.1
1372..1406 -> 103.3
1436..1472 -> 106.8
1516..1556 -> 103.6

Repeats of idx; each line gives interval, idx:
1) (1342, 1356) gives 99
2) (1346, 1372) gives 101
